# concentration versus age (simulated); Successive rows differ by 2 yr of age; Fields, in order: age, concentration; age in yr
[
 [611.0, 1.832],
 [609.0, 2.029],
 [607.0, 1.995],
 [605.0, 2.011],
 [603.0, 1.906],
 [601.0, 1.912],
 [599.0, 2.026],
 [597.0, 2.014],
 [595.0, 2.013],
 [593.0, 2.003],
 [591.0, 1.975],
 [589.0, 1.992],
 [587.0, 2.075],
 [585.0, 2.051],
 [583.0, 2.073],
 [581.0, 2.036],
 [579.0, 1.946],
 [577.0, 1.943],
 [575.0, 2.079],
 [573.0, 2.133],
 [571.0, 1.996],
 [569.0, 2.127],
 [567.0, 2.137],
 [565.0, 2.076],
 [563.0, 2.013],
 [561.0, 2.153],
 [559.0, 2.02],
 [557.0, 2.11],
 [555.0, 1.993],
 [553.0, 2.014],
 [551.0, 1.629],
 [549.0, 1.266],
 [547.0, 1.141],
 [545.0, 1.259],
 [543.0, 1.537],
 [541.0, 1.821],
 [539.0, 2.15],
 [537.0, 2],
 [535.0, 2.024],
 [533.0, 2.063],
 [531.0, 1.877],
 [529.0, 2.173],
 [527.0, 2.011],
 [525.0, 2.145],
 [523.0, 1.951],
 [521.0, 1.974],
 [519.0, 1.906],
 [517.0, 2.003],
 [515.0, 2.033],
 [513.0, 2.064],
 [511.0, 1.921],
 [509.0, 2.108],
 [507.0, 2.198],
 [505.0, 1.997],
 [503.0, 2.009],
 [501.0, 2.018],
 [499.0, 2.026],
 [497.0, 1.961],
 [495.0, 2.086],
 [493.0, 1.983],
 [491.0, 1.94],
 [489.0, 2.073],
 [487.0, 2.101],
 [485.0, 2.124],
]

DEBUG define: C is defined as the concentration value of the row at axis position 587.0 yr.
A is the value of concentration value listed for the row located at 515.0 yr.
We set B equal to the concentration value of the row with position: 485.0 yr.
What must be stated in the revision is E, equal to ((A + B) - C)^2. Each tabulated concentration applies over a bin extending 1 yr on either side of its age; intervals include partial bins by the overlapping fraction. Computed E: 4.33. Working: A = 2.033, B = 2.124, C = 2.075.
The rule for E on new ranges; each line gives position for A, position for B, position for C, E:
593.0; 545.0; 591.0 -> 1.66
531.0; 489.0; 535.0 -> 3.71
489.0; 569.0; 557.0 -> 4.37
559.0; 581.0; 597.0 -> 4.17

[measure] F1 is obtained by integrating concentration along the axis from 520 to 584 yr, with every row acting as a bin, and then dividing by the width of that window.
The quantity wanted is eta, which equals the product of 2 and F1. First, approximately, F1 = 1.93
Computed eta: 3.9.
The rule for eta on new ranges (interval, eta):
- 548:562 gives 3.8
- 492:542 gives 4.0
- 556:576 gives 4.2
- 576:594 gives 4.0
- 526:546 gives 3.8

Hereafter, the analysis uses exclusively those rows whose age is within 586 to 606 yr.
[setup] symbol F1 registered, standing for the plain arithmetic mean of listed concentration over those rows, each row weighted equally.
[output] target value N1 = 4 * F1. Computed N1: 7.97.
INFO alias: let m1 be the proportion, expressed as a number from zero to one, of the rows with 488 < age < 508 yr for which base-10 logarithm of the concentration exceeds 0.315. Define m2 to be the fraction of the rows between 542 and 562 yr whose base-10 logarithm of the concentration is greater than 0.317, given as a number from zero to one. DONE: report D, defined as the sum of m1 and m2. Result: 0.50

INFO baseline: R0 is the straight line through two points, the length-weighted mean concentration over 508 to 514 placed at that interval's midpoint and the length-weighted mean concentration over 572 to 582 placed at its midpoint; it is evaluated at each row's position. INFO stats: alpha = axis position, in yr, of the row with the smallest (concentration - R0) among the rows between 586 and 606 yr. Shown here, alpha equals 603.0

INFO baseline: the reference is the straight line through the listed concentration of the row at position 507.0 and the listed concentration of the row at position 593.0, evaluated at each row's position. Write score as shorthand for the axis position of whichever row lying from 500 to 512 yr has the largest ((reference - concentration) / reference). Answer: 511.0 yr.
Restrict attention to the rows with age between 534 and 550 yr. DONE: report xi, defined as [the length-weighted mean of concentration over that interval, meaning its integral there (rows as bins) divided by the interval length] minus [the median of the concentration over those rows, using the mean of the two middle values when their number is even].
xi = -0.029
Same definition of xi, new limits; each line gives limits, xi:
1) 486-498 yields -0.004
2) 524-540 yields 0.012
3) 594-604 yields -0.039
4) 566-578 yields -0.034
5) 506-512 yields -0.032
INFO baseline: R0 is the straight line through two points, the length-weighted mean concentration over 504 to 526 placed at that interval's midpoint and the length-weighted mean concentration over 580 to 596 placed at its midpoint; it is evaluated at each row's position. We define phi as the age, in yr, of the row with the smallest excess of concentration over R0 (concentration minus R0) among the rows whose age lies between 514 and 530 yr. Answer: 519.0 yr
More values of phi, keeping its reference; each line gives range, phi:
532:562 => 547.0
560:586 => 577.0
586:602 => 601.0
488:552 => 547.0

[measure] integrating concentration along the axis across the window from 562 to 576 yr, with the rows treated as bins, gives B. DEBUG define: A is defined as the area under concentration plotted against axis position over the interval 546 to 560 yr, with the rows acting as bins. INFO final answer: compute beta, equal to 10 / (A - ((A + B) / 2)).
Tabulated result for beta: -4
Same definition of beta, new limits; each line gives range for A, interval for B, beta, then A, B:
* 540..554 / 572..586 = -3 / 21.3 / 28.5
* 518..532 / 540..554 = 3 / 28.1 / 21.3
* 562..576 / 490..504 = 19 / 29.1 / 28.0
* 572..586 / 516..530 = 102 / 28.5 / 28.3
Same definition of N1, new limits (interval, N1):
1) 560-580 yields 8.24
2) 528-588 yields 7.72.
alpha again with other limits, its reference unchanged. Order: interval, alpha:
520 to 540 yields 531.0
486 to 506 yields 491.0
